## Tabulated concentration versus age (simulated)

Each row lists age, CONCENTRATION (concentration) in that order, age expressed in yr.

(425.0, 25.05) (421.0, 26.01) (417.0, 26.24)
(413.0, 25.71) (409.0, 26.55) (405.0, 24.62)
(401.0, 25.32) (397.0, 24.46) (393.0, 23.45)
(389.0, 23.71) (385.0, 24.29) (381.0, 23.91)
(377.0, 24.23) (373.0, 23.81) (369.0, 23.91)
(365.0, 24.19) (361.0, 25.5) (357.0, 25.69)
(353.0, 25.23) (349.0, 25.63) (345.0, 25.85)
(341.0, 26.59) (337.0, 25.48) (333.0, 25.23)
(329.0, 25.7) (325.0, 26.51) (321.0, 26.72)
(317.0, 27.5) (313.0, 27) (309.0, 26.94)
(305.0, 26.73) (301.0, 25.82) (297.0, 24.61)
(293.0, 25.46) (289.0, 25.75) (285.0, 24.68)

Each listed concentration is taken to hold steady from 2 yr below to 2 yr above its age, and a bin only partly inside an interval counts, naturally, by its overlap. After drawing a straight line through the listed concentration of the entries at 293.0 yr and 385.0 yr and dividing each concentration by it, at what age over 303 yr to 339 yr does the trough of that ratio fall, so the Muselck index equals 333.0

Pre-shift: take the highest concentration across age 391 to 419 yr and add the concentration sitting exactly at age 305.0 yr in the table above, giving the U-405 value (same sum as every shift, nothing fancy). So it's 53.28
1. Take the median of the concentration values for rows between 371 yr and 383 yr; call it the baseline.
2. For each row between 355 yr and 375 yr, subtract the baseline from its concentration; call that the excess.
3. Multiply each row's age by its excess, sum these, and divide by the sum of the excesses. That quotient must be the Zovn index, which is 359.0 yr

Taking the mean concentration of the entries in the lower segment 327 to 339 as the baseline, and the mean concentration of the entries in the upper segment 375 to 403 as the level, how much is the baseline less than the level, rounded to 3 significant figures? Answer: -1.27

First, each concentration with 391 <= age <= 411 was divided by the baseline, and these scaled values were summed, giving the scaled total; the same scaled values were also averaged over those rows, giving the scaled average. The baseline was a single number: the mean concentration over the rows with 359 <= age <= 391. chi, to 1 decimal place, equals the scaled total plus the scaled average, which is 6.2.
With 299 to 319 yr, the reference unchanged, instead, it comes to 6.6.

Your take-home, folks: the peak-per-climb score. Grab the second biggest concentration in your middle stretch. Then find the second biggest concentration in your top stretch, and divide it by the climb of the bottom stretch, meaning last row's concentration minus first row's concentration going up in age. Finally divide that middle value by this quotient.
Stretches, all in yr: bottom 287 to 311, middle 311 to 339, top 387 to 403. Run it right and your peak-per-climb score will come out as 1.3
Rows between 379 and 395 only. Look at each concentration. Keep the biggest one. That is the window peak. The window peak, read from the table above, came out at 24.29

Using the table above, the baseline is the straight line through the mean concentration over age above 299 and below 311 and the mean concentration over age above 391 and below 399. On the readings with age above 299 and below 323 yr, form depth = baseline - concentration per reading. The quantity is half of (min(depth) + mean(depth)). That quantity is -0.90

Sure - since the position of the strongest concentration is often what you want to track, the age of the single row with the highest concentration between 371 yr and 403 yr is 401.0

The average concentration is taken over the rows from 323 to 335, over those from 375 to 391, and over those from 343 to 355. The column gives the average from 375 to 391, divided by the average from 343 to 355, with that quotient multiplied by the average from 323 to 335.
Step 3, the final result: 24.3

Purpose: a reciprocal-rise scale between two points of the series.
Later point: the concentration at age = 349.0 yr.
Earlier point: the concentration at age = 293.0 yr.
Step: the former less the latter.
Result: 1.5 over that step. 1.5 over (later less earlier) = 8.8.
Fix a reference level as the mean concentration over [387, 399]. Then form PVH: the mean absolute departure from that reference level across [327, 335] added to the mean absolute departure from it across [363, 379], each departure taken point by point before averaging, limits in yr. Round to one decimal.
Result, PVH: 1.8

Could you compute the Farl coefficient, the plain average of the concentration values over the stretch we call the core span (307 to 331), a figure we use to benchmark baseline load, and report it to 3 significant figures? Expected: 26.7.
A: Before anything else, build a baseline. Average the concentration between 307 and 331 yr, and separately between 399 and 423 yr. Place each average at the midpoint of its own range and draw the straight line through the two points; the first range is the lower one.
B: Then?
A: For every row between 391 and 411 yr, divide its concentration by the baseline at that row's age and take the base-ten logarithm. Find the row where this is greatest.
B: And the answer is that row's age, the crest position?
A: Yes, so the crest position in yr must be 409.0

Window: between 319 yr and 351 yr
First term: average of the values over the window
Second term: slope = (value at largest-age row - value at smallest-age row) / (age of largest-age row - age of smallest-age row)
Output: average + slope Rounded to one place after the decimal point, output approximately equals 25.9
